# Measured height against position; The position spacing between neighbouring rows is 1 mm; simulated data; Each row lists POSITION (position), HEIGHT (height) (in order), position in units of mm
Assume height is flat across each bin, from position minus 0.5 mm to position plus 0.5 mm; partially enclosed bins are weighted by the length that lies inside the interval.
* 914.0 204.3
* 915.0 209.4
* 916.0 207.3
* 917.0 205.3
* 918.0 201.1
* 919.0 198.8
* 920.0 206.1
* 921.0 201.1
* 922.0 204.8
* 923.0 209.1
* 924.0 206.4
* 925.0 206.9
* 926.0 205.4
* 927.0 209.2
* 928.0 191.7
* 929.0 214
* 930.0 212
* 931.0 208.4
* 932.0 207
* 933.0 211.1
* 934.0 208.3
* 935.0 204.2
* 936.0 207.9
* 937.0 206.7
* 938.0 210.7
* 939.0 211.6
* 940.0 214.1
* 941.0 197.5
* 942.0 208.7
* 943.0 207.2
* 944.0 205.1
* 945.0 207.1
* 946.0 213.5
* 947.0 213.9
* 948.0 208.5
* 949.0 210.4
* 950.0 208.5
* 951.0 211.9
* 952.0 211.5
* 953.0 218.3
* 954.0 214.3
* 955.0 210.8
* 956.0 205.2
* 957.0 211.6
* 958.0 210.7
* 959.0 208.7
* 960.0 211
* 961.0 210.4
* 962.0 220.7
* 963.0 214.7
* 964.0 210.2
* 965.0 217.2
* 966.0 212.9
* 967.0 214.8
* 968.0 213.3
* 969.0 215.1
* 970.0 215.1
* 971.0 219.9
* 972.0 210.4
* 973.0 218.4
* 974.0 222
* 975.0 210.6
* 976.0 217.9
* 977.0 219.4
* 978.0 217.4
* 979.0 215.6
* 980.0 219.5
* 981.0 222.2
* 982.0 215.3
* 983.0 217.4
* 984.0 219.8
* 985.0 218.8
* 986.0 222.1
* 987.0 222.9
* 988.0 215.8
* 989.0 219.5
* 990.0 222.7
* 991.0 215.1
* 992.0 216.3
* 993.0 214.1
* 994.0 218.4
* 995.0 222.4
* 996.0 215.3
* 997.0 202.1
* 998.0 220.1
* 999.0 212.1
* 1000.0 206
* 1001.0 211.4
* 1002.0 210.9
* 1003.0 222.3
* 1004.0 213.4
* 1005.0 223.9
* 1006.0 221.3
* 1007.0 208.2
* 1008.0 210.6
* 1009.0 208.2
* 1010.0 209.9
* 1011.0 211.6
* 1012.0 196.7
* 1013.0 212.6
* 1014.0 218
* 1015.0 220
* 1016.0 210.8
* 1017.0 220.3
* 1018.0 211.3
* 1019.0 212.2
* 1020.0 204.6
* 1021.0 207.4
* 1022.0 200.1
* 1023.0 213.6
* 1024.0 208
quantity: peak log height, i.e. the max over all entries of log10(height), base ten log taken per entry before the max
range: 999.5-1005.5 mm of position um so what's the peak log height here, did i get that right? 2.35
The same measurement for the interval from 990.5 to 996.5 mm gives 2.35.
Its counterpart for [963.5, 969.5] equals 2.34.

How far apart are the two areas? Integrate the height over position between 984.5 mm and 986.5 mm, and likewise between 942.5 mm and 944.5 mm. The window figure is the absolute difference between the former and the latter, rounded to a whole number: 29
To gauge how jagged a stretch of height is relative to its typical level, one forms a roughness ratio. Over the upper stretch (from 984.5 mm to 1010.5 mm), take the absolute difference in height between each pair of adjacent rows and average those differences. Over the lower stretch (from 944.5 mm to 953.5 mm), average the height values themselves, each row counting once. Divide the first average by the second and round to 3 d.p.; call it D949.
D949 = 0.028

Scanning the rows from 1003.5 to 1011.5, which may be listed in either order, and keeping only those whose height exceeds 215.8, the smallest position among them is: 1005.0 mm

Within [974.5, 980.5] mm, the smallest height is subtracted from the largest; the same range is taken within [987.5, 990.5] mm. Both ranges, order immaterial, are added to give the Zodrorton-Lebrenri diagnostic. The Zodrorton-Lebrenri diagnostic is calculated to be 16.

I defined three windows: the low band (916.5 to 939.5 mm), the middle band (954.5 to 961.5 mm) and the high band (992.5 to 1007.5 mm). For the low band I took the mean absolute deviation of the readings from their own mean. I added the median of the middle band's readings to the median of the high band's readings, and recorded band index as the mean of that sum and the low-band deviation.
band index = 214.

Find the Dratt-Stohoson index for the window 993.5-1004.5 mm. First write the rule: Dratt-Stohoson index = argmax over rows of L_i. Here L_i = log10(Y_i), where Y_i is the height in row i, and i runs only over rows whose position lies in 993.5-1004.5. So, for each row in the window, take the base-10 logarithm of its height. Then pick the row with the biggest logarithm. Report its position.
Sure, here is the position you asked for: 995.0 mm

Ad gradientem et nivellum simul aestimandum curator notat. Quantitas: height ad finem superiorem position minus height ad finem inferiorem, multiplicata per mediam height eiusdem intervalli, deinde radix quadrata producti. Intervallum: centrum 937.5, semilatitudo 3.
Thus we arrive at 46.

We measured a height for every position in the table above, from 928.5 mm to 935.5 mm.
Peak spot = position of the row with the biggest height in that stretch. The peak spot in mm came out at 929.0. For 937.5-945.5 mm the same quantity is 940.0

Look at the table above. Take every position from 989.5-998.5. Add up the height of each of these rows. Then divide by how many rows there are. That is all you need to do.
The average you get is 216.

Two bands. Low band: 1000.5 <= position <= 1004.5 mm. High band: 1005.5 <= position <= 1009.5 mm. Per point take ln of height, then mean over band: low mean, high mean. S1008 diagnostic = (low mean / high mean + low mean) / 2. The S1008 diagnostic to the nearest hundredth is 3.19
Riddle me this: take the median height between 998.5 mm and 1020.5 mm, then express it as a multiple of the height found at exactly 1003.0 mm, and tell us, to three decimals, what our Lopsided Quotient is 0.951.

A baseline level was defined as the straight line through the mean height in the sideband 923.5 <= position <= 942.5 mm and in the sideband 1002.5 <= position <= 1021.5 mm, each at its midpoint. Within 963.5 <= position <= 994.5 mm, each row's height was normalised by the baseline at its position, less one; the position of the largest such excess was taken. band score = 974.0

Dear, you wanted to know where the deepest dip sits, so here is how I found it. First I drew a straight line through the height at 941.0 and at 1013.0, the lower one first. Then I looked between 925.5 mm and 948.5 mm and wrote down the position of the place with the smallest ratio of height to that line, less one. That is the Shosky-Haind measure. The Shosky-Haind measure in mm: 928.0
